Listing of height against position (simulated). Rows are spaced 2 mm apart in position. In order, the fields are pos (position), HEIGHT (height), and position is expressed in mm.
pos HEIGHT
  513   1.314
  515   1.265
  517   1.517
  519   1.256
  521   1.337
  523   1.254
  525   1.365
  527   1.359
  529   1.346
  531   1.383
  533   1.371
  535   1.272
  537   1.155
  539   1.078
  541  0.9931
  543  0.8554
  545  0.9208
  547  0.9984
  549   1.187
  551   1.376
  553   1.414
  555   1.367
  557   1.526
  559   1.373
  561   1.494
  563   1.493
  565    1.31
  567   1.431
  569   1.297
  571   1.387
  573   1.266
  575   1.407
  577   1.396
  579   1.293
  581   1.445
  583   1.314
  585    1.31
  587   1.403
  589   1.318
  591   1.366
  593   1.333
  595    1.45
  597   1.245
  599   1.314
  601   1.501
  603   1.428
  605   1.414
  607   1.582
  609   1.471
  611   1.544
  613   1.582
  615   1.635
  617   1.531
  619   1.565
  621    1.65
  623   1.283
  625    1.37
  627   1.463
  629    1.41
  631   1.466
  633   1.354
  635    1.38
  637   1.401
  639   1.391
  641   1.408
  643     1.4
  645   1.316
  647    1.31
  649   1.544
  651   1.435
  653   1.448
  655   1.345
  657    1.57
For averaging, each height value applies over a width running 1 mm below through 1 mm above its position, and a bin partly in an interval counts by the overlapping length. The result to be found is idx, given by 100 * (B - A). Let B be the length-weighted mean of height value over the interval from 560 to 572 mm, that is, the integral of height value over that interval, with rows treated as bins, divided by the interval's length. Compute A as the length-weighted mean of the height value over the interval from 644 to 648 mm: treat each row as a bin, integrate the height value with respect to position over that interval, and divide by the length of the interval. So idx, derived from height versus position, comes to 8.9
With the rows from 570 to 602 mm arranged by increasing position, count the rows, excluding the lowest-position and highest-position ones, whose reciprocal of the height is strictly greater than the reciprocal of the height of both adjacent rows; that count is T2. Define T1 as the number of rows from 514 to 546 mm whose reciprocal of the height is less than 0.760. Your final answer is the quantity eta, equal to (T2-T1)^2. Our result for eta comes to 1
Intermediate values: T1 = 7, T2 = 6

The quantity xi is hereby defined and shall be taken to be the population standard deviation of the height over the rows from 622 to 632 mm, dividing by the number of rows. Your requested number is 0.07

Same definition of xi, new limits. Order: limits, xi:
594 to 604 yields 0.09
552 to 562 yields 0.06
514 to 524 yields 0.10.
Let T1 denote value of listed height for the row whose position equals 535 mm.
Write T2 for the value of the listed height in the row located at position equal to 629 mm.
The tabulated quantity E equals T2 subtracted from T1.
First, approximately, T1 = 1.272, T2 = 1.41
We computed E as -0.14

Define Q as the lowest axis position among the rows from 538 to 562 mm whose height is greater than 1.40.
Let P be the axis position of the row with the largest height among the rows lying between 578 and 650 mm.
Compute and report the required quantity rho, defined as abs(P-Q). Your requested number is 68 mm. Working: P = 621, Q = 553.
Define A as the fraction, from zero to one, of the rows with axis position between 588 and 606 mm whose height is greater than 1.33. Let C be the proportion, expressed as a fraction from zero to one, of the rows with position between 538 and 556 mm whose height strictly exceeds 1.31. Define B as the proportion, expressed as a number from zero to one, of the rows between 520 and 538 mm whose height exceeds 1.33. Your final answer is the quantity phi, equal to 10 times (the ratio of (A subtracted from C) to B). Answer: -5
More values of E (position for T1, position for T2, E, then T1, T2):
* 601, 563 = 0.01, 1.501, 1.493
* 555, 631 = -0.10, 1.367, 1.466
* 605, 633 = 0.06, 1.414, 1.354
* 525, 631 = -0.10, 1.365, 1.466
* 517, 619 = -0.05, 1.517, 1.565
